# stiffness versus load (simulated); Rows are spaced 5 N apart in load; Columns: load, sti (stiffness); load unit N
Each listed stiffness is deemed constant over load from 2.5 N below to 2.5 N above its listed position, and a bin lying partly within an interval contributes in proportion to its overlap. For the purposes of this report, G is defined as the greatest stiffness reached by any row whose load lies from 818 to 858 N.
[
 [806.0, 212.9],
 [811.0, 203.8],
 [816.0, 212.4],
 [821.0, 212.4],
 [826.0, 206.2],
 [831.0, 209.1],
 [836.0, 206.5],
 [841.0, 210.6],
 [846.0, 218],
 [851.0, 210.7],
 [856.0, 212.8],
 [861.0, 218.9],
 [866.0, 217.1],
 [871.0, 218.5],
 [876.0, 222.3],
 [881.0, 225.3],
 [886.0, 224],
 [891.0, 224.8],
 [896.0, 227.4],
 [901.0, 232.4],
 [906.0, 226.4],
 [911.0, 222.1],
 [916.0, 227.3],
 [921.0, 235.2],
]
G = 218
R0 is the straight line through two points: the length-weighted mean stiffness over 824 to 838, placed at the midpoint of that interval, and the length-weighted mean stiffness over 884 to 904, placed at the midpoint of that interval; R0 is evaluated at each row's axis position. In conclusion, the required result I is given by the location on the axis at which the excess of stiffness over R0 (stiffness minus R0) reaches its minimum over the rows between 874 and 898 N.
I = 891.0 N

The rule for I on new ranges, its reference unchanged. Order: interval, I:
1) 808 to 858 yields 851.0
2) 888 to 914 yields 911.0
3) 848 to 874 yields 851.0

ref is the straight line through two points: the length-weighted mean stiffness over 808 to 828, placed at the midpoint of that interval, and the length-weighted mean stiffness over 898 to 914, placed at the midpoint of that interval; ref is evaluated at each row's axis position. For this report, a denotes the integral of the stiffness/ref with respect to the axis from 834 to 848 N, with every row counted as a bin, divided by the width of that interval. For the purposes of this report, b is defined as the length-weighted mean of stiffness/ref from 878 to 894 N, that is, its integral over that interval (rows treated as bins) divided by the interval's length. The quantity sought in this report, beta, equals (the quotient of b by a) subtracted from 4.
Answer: 2.98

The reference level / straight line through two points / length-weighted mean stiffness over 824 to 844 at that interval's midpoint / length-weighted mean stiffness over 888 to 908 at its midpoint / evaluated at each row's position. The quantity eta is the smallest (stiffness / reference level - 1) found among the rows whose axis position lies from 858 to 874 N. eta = -0.005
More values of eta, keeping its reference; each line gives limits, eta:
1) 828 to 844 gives -0.012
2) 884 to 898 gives -0.003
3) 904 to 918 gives -0.041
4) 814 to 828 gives 0.001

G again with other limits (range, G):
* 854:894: 225.3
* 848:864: 218.9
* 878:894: 225.3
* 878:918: 232.4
